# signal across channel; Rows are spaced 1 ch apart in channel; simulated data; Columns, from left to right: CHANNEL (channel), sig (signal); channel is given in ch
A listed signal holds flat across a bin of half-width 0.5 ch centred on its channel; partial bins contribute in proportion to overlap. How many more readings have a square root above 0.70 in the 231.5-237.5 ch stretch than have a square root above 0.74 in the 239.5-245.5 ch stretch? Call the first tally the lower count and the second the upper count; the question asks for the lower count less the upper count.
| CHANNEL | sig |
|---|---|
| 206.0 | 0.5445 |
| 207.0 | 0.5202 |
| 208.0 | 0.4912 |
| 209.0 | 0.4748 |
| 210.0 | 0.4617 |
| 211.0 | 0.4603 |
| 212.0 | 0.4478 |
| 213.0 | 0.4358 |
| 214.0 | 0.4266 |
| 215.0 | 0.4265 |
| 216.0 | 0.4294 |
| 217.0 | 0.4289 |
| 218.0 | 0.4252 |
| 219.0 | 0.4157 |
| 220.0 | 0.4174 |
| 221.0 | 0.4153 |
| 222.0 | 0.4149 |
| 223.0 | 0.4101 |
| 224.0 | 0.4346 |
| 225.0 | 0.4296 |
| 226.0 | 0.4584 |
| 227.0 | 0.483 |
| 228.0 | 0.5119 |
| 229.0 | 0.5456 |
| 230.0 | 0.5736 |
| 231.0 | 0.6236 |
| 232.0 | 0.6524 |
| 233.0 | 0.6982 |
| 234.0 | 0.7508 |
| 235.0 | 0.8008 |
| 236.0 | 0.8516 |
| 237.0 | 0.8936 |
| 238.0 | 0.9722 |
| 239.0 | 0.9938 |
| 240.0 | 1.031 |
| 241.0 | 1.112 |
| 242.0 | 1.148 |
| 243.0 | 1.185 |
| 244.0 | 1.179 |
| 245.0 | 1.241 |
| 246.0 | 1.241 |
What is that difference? 0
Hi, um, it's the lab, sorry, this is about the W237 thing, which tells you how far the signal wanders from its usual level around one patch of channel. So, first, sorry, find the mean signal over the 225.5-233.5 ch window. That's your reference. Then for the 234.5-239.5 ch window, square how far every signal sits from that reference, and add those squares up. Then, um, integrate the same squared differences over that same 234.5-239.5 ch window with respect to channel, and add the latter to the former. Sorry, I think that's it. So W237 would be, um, 1.17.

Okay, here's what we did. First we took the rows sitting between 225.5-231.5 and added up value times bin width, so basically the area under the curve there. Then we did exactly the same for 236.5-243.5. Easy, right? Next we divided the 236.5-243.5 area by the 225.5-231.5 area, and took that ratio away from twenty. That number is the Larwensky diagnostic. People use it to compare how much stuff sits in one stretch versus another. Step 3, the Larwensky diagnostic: 17.7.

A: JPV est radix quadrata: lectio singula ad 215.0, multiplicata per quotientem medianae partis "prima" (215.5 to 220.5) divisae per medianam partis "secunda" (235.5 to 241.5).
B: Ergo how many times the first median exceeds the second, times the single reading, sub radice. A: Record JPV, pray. 0.43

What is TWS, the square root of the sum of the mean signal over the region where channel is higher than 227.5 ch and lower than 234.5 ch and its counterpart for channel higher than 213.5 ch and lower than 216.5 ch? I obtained 1.02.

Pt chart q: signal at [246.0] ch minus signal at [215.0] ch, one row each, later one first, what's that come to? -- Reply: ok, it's 0.8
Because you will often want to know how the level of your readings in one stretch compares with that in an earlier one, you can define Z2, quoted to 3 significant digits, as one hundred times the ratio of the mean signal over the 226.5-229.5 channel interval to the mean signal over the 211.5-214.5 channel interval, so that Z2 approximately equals 118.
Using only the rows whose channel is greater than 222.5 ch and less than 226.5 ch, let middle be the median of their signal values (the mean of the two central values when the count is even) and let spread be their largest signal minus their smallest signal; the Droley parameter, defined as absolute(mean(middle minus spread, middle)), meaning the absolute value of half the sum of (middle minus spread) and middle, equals 0.41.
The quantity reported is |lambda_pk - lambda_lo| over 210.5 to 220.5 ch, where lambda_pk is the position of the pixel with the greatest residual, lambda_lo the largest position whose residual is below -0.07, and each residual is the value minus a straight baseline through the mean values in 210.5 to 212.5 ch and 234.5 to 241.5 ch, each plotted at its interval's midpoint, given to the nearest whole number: 9 ch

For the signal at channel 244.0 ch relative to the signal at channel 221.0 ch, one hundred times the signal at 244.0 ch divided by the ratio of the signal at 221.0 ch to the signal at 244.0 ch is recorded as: 335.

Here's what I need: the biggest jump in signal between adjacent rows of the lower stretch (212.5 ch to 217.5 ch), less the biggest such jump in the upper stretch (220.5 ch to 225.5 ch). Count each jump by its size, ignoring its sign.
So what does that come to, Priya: -0.015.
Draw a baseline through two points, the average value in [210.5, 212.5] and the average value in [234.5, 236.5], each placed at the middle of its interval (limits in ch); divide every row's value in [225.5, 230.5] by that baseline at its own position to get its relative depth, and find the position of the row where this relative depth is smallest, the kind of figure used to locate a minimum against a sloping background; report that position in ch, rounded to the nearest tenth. 226.0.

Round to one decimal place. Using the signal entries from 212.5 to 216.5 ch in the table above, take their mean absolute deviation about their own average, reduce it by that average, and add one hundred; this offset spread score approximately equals 99.6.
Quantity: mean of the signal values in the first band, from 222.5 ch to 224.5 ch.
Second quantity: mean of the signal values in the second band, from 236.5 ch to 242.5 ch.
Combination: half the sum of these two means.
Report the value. 0.72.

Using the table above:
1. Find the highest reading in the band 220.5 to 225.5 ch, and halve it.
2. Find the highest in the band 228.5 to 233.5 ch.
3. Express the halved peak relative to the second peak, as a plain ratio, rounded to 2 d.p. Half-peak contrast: 0.31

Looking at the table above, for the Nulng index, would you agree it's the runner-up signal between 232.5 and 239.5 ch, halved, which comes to 0.49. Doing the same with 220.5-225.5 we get 0.21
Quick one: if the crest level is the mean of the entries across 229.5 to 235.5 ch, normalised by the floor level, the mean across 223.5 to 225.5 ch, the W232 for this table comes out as 1.6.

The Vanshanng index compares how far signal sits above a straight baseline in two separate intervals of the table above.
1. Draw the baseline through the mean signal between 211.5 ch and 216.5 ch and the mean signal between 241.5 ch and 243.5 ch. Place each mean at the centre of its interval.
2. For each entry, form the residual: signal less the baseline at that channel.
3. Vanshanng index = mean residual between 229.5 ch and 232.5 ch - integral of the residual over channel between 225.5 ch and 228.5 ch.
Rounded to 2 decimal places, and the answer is 0.60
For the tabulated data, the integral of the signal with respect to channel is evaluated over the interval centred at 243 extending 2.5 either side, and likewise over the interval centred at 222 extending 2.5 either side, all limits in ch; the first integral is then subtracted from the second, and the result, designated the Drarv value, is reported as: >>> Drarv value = -3.8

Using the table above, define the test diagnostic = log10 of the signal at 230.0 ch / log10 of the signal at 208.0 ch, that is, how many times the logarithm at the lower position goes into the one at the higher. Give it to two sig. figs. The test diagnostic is 0.78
